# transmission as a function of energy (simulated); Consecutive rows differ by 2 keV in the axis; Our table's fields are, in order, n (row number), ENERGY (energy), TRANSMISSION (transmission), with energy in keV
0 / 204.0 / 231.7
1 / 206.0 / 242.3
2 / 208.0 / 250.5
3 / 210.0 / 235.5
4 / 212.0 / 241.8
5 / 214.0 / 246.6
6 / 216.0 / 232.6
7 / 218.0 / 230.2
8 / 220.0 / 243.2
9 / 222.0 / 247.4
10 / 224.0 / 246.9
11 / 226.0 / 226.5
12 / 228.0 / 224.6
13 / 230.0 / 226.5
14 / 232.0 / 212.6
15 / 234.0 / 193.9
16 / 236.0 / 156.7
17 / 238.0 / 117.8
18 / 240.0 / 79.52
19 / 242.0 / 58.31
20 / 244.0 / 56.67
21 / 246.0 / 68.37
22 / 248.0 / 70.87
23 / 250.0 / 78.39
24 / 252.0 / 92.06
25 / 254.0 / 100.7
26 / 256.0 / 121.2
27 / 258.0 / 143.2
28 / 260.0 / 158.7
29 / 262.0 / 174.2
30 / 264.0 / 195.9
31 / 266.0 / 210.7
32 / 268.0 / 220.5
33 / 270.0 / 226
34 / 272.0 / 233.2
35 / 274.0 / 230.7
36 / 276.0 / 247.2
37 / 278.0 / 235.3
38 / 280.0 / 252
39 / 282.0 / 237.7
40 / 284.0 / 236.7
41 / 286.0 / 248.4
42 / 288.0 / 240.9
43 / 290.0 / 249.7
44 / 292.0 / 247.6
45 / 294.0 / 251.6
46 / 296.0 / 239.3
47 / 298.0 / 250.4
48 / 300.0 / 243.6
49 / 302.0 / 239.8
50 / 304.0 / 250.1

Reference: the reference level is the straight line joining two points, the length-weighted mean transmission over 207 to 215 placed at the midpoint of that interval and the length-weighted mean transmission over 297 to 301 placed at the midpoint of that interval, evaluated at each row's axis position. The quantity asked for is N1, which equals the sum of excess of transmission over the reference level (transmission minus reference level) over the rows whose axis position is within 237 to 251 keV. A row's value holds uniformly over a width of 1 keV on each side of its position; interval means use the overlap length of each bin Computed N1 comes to -1184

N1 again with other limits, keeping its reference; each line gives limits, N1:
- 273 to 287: -36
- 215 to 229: -57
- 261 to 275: -229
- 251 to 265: -732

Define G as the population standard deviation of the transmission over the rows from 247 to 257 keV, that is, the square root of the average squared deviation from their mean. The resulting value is 18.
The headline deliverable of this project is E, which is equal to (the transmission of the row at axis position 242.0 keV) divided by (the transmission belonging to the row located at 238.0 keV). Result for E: 0.49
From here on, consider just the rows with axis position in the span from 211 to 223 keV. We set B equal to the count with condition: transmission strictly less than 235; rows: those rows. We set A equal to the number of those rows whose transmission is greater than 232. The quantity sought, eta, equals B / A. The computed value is 0.4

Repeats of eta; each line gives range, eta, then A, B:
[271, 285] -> 0.3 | 6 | 2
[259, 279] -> 2.7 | 3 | 8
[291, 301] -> 0.0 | 5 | 0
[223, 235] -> 5.0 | 1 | 5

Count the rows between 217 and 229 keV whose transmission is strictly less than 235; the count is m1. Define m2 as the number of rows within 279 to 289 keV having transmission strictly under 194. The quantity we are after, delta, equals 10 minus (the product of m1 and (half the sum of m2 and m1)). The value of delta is 5.5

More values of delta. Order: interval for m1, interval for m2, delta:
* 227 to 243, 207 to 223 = -22.0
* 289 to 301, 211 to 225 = 10.0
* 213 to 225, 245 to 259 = 1.0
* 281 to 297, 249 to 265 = 10.0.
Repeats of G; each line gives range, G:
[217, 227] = 9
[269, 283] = 9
